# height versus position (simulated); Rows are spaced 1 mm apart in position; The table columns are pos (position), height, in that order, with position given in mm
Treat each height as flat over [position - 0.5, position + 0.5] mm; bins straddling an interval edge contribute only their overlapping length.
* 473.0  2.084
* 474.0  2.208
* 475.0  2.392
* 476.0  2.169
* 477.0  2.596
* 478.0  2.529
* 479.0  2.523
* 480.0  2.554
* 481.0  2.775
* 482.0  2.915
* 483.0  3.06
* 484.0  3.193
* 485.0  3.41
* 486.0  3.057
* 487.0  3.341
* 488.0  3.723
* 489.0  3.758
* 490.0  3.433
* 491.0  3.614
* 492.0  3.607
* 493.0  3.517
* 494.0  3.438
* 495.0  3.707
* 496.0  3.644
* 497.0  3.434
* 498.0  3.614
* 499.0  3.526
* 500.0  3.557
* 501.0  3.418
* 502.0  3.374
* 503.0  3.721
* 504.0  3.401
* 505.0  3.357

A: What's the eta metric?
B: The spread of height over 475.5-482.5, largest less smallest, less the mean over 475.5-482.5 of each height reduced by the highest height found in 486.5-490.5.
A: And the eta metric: 1.92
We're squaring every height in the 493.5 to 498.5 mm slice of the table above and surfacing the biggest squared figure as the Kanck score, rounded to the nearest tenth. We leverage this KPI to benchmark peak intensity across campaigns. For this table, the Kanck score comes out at 13.7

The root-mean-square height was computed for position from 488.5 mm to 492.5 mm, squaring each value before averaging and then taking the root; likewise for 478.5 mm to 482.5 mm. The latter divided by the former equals 0.75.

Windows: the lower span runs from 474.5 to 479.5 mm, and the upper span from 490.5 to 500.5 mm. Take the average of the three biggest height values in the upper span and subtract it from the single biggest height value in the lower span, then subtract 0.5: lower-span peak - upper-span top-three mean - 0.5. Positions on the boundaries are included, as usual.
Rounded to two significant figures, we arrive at -1.6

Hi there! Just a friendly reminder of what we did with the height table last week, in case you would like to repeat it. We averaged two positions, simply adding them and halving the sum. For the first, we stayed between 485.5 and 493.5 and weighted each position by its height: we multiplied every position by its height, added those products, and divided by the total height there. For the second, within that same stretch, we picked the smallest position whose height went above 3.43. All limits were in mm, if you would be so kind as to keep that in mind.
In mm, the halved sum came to 488.8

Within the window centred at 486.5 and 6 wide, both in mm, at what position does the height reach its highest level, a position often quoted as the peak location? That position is 489.0 mm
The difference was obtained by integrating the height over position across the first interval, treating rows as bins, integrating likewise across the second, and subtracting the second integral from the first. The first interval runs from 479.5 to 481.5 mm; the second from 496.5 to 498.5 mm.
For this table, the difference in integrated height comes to -1.7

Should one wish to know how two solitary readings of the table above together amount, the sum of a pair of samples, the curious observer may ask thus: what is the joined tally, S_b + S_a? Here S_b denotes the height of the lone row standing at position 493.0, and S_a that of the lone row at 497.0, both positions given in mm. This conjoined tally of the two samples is 7.0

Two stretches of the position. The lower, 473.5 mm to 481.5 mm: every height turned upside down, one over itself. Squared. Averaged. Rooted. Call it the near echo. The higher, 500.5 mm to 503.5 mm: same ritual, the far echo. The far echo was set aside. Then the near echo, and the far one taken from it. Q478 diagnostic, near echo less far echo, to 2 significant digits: 0.12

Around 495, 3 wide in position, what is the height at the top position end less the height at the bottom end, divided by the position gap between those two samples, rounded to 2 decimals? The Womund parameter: 0.10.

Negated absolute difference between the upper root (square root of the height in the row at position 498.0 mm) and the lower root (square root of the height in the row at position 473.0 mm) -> -0.46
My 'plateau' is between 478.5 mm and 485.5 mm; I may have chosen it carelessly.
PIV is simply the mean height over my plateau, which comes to 2.92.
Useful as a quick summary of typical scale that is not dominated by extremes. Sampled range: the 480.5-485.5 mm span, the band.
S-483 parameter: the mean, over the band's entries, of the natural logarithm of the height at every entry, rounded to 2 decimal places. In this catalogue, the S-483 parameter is 1.12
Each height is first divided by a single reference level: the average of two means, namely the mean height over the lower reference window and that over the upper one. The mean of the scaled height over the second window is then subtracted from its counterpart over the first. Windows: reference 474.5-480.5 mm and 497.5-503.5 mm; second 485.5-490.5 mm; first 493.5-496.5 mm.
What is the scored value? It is 0.04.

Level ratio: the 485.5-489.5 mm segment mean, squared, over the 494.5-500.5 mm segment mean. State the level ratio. 3.4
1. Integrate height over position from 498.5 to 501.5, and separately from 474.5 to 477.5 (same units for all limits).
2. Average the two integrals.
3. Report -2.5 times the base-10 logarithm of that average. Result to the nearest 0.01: -2.36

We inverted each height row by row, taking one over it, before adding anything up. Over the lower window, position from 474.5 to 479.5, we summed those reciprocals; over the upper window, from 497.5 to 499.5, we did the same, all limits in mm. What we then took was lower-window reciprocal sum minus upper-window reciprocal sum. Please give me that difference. 1.5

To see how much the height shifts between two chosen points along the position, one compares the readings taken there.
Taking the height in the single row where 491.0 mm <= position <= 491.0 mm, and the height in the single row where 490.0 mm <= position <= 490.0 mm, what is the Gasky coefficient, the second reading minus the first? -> -0.18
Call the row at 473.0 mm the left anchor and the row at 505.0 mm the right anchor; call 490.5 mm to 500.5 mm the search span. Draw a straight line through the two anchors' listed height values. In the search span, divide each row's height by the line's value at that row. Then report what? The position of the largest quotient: 491.0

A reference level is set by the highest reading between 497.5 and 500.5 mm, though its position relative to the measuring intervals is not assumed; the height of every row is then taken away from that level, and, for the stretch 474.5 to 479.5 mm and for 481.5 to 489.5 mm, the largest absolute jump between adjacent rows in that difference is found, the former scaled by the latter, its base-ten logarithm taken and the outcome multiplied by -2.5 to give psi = -0.1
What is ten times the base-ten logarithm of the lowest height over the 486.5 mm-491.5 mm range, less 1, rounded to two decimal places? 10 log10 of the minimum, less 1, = 4.24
